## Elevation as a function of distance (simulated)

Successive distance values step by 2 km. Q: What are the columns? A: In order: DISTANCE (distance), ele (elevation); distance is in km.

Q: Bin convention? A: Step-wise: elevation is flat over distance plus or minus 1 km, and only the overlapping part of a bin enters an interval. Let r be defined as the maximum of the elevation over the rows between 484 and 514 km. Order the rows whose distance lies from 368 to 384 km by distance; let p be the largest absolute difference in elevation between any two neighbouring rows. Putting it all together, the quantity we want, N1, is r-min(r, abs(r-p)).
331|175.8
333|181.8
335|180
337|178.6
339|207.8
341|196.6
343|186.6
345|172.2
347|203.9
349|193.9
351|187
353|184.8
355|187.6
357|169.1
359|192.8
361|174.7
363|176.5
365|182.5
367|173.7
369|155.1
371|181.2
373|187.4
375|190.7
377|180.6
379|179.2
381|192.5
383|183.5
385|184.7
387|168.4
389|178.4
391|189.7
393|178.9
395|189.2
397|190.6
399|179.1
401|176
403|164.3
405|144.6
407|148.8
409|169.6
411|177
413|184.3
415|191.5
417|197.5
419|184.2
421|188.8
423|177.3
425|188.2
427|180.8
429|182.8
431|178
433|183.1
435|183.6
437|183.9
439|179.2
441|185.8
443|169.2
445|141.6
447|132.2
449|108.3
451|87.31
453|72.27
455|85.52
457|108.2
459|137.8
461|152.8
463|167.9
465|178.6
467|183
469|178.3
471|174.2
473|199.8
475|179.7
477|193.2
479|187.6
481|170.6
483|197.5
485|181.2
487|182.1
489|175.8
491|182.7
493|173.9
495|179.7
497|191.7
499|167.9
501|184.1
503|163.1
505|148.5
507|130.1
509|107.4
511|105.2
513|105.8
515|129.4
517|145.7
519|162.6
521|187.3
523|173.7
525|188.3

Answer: 26.1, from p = 26.1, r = 191.7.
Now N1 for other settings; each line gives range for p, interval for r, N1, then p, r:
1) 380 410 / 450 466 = 20.8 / 20.8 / 178.6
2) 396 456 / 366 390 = 27.6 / 27.6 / 192.5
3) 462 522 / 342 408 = 26.9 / 26.9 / 203.9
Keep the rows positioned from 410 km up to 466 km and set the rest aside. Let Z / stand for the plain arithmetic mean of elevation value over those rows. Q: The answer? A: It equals 160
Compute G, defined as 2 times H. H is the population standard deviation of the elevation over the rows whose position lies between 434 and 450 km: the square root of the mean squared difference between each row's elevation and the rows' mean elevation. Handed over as 55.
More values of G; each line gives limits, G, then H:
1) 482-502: 16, 8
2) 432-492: 70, 35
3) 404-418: 38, 19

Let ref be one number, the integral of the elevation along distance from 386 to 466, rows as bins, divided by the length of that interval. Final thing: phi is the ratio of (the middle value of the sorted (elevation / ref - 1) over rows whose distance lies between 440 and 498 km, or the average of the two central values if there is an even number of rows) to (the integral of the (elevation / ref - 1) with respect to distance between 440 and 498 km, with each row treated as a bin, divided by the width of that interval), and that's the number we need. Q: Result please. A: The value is -3.3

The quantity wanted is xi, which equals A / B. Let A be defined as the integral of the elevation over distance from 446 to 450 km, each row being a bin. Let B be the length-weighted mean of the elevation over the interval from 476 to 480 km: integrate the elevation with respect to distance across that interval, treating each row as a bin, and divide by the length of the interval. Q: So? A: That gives 2.5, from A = 481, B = 190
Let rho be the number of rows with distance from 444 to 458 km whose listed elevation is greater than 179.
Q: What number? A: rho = 0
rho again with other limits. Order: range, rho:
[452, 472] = 1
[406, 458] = 13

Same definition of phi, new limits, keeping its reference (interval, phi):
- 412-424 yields 1.0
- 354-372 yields 1.0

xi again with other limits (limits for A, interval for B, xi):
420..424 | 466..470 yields 4.1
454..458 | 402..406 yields 2.5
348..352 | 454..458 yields 7.9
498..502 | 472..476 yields 3.7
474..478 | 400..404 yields 4.4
